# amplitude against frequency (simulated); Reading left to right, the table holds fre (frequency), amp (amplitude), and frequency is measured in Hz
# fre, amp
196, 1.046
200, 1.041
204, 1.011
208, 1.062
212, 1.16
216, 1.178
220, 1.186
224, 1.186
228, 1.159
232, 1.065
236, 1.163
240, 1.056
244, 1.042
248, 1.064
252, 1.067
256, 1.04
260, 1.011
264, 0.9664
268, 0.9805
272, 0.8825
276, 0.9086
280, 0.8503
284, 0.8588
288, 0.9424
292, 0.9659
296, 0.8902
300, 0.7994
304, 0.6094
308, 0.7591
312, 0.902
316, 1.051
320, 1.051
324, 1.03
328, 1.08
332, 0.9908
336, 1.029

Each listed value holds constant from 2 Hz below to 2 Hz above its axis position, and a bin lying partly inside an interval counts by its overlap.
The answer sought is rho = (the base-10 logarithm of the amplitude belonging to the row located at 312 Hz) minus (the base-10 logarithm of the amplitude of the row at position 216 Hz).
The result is -0.12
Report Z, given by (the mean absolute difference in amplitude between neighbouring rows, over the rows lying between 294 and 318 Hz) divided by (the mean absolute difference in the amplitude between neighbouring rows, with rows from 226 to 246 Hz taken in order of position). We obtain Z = 1.8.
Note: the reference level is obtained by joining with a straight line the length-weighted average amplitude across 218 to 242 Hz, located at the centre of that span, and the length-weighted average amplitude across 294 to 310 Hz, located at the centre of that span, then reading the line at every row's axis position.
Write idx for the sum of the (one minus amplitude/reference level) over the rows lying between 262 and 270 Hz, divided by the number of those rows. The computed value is -0.02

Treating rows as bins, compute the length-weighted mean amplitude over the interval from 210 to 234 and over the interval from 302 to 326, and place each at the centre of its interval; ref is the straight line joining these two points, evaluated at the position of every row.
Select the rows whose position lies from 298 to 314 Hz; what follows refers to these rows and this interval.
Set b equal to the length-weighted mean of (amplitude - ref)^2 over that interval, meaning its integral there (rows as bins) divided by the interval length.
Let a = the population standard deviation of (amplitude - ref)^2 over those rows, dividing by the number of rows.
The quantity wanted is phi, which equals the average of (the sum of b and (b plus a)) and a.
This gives 0.075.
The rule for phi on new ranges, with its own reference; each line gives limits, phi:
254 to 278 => 0.012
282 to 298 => 0.011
